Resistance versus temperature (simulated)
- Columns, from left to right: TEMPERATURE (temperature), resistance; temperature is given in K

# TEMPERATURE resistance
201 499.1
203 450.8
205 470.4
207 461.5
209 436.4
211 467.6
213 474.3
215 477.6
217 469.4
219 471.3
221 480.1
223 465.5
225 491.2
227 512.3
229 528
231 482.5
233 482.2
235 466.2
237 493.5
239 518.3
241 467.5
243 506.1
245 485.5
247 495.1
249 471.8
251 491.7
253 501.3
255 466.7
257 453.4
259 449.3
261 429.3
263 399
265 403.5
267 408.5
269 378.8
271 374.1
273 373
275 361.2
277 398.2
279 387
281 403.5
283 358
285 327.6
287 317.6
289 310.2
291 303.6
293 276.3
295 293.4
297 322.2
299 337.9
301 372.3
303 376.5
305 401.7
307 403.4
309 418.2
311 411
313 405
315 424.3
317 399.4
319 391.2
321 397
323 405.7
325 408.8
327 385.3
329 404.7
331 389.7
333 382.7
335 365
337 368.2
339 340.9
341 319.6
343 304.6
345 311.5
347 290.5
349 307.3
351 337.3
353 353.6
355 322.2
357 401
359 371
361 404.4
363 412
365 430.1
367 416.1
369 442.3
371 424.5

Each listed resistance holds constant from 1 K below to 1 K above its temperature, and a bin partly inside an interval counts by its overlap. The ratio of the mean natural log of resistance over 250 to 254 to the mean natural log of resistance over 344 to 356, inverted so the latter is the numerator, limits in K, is 0.929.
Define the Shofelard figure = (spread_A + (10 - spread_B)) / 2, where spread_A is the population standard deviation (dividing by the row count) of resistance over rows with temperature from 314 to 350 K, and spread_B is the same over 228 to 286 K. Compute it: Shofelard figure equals -1.8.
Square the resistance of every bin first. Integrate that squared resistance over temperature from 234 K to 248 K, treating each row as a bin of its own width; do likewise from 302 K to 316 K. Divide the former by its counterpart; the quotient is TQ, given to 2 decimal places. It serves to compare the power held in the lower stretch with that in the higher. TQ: 1.46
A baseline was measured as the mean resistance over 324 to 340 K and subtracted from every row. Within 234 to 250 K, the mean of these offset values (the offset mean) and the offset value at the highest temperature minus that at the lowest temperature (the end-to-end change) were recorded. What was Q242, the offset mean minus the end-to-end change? 102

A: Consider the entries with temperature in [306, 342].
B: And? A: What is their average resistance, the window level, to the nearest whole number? 390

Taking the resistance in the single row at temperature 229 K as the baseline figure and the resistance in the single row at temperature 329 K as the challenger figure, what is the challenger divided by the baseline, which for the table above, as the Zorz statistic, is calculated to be 0.77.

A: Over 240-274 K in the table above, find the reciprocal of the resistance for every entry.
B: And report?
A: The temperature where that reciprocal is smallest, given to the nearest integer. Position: 243 K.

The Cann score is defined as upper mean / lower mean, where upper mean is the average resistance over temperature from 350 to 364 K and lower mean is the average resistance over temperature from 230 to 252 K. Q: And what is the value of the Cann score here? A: 0.76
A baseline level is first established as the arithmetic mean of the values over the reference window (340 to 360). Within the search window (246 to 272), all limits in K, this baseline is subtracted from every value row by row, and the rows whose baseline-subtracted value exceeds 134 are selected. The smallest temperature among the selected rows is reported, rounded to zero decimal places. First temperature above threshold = 247 K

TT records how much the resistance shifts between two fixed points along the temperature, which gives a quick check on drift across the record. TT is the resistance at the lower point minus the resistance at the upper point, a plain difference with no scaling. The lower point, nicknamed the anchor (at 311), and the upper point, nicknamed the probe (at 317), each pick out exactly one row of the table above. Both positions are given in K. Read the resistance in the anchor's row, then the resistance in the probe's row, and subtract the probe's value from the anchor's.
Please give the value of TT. 12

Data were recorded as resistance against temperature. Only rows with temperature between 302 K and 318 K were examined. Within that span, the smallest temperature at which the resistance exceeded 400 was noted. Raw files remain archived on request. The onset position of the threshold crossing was 305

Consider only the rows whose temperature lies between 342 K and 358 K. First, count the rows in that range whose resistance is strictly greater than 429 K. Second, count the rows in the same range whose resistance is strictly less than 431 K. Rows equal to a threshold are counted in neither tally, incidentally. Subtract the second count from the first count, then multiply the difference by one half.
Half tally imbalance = -4.0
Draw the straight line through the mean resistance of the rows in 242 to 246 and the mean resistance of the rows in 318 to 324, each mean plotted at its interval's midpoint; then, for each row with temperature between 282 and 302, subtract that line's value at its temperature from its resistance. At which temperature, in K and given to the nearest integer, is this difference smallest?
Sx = 293 K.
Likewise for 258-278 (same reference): 275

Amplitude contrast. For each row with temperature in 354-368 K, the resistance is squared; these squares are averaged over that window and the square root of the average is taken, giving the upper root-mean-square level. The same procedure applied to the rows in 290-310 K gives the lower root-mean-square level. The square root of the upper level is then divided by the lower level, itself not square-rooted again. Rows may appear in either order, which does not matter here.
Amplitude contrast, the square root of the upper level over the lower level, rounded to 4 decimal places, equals 0.0562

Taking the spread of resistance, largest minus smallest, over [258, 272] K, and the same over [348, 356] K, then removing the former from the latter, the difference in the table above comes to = -29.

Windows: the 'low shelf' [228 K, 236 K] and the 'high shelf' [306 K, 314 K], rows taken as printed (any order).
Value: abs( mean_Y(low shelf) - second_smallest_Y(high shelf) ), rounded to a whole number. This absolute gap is 85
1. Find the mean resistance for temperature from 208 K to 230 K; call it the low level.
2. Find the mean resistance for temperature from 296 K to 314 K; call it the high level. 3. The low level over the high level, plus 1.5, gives 2.75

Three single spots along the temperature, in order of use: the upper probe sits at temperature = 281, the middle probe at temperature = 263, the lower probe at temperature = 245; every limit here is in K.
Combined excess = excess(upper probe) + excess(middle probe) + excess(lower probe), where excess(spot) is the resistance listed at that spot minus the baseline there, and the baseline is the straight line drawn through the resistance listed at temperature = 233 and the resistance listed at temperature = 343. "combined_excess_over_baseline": -13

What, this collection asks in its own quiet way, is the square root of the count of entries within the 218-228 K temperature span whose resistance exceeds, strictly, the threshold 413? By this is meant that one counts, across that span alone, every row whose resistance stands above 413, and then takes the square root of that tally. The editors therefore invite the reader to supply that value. 2.2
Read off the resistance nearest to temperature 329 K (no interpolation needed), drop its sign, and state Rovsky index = 405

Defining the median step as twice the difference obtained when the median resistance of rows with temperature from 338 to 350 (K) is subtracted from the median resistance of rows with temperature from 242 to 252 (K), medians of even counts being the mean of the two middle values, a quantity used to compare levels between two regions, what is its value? 365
